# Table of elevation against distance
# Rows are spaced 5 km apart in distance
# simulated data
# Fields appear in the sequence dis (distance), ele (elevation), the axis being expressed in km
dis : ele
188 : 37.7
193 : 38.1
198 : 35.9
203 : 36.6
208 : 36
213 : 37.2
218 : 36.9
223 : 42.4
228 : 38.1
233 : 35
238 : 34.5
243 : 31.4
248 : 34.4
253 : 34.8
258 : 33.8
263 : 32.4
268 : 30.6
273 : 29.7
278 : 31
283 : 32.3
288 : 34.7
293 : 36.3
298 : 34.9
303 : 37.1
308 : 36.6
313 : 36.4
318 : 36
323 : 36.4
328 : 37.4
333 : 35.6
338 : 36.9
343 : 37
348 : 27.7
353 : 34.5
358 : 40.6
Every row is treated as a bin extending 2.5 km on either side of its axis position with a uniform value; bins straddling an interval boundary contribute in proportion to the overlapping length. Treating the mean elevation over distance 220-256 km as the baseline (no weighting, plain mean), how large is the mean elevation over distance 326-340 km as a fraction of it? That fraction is 1.02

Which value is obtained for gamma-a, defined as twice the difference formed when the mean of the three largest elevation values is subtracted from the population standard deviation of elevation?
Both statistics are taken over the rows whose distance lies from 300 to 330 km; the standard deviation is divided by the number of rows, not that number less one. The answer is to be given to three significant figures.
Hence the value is -73.1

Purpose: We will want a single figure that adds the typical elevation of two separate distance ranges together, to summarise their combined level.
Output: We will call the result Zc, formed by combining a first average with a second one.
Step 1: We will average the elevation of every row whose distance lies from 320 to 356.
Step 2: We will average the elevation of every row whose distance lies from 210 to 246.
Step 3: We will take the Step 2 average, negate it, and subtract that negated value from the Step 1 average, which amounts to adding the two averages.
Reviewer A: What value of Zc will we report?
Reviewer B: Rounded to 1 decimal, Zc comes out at 71.6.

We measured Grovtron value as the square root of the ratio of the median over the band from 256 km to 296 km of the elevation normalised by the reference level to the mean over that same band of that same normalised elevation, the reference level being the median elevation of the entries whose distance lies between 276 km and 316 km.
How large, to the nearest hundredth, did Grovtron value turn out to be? 1.00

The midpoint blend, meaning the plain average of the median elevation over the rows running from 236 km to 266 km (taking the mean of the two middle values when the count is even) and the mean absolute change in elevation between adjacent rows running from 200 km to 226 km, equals 18.0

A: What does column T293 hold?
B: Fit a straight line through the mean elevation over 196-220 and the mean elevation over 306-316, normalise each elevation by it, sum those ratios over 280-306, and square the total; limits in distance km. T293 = 23.1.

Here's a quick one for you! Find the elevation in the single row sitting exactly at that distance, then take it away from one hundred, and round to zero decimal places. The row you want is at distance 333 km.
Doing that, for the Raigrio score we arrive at 64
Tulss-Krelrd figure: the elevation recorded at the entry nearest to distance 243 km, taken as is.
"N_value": 31.4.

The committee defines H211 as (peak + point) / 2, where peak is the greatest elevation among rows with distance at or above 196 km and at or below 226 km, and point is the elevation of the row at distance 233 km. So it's 38.7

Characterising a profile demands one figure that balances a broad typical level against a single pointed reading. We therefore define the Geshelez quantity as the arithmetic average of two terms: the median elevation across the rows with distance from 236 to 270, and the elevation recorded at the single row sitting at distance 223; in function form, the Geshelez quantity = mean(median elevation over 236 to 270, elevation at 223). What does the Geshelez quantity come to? 38.1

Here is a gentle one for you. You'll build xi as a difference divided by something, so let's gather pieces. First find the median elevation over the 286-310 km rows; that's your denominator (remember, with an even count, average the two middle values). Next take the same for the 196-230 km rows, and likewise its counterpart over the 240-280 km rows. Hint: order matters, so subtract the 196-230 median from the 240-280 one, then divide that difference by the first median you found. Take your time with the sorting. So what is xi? -0.14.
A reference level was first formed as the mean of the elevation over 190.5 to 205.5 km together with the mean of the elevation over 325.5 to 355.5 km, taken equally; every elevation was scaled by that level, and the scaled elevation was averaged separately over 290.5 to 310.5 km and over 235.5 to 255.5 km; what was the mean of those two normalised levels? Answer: 0.98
